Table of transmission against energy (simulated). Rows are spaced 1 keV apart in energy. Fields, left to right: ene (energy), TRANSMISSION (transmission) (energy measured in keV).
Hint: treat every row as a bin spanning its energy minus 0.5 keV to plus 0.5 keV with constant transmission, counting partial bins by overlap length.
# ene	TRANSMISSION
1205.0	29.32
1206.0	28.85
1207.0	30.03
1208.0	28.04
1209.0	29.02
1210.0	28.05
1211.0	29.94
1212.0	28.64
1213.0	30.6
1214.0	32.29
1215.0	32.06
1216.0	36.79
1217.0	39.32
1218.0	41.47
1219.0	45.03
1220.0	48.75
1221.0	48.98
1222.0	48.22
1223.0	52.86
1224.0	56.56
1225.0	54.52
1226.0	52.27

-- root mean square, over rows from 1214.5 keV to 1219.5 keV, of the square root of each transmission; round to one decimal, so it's 6.2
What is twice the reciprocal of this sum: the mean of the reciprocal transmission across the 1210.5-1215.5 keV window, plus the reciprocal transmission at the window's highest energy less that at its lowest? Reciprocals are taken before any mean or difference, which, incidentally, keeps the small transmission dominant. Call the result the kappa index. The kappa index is 66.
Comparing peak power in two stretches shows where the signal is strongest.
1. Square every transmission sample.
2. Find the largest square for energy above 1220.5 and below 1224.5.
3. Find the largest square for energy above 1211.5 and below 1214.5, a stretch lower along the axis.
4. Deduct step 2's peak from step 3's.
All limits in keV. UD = -2156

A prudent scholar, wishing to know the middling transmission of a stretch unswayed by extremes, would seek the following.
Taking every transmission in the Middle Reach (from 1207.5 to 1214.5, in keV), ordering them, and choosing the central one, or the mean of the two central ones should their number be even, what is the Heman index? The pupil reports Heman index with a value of 29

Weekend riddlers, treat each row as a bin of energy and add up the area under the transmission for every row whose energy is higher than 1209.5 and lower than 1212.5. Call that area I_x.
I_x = 87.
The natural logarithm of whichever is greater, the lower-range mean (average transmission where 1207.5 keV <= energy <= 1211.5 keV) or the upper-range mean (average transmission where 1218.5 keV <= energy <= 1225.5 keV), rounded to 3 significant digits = 3.93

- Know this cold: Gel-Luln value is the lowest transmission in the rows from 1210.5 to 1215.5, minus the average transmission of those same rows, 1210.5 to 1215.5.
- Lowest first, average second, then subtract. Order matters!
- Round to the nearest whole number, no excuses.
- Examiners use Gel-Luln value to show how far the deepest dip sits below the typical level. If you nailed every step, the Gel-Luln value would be -2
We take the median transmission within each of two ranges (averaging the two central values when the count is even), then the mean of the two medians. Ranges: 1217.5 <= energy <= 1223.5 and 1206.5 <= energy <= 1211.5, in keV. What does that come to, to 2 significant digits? 39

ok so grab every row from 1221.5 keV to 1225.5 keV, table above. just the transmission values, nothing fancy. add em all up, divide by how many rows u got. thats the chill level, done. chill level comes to 53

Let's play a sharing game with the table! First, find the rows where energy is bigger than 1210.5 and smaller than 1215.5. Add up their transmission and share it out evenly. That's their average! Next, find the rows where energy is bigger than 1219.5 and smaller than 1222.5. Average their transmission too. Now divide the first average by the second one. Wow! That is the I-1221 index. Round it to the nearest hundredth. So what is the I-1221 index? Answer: 0.63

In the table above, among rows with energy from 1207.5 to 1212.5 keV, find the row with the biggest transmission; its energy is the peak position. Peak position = 1211.0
